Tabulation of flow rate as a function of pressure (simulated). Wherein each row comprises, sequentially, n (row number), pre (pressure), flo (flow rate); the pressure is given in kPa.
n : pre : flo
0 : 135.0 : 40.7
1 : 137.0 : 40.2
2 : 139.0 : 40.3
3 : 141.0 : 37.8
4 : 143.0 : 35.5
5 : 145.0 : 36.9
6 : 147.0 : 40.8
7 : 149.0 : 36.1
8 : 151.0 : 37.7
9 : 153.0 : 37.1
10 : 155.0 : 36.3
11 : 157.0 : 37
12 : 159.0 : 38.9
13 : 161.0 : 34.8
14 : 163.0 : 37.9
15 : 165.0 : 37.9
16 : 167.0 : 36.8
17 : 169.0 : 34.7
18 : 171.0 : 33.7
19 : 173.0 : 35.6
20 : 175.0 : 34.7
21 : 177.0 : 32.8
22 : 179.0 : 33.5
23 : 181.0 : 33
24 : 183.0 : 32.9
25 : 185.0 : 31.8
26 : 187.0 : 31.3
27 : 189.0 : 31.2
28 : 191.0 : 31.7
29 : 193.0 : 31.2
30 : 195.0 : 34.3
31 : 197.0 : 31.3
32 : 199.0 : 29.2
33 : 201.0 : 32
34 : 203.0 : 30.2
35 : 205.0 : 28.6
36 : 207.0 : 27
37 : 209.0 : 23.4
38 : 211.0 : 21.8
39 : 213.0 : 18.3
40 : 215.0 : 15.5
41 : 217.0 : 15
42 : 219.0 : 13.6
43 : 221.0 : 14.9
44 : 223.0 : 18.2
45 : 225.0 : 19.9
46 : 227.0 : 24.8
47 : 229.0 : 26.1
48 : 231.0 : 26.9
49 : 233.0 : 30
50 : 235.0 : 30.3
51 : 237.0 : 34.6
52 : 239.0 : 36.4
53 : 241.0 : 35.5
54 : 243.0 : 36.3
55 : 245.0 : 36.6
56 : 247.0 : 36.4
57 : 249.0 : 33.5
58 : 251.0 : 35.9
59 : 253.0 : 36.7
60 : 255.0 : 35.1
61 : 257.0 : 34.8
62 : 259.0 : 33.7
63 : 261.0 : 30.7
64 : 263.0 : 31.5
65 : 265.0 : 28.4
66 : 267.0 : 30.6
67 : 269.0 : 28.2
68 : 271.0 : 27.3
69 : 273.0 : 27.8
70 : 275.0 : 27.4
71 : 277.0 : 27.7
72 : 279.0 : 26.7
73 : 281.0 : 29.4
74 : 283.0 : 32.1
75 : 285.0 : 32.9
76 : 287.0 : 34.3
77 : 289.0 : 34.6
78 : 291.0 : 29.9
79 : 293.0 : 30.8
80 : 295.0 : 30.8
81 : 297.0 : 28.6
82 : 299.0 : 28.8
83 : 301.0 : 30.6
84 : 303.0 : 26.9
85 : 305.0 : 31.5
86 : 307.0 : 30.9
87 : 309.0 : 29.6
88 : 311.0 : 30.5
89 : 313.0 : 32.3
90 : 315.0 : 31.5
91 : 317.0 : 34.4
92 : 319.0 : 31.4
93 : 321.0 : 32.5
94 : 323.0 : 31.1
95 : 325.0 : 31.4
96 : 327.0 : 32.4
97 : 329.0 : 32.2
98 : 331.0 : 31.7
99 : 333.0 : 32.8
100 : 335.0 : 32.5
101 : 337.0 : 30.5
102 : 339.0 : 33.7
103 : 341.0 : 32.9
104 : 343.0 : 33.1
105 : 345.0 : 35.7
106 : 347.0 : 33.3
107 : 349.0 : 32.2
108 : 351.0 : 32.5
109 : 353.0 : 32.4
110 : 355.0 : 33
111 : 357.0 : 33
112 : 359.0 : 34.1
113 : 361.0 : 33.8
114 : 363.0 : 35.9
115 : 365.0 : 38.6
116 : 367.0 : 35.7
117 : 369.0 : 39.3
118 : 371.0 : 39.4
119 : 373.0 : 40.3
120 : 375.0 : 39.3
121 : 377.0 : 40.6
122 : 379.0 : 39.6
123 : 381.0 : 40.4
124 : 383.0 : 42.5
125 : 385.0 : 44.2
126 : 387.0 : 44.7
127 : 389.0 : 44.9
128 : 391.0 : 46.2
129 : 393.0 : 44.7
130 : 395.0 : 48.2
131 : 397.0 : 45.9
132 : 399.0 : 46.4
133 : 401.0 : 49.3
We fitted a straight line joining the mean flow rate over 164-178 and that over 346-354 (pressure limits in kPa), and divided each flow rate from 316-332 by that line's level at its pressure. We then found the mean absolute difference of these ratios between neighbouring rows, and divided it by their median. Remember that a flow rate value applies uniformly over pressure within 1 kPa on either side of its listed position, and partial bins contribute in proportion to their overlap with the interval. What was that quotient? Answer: 0.033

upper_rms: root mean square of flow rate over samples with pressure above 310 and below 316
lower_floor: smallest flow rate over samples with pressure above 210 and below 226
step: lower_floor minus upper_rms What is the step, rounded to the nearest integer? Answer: -18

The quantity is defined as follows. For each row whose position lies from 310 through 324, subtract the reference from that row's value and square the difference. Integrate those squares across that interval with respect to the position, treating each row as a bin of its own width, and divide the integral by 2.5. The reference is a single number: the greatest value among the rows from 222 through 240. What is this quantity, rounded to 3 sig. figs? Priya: 118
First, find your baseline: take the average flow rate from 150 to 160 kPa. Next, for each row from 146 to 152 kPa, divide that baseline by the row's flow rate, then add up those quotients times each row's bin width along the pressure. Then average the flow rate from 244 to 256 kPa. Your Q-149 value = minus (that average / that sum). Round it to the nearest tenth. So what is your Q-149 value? -6.1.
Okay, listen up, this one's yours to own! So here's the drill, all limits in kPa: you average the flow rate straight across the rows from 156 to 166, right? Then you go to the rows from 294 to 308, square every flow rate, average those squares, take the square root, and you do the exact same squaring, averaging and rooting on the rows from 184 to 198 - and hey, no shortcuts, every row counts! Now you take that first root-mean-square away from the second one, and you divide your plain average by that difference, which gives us 18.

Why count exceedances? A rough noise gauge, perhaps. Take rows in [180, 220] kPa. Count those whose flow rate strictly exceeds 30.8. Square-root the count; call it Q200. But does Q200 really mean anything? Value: 3.2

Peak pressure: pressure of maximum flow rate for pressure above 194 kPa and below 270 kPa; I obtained 253.0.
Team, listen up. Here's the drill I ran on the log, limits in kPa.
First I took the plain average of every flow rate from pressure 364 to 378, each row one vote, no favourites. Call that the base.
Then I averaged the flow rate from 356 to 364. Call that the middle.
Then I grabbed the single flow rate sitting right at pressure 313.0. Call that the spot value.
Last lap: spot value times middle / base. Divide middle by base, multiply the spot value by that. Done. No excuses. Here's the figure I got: 28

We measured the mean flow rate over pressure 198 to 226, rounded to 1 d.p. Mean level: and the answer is 22.0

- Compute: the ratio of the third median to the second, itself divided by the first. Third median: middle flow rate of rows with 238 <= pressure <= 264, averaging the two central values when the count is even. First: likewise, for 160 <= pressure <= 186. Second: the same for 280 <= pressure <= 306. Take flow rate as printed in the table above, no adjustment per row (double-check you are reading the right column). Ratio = 0.033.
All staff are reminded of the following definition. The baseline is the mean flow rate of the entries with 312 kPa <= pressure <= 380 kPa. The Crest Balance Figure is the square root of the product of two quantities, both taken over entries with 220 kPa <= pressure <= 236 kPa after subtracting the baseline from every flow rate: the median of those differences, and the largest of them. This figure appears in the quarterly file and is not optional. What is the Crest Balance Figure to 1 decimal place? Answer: 5.9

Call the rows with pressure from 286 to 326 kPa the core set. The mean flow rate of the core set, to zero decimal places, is 31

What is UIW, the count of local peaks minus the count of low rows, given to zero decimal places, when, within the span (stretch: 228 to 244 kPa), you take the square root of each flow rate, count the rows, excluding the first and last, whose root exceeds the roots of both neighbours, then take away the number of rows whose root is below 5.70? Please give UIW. -3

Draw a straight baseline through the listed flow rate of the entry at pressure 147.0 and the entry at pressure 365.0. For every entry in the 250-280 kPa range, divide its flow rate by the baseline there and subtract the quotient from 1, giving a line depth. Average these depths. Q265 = 0.22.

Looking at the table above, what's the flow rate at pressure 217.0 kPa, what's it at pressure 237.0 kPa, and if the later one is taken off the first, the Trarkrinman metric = -20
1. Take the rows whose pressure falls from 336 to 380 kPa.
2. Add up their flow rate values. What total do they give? 779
